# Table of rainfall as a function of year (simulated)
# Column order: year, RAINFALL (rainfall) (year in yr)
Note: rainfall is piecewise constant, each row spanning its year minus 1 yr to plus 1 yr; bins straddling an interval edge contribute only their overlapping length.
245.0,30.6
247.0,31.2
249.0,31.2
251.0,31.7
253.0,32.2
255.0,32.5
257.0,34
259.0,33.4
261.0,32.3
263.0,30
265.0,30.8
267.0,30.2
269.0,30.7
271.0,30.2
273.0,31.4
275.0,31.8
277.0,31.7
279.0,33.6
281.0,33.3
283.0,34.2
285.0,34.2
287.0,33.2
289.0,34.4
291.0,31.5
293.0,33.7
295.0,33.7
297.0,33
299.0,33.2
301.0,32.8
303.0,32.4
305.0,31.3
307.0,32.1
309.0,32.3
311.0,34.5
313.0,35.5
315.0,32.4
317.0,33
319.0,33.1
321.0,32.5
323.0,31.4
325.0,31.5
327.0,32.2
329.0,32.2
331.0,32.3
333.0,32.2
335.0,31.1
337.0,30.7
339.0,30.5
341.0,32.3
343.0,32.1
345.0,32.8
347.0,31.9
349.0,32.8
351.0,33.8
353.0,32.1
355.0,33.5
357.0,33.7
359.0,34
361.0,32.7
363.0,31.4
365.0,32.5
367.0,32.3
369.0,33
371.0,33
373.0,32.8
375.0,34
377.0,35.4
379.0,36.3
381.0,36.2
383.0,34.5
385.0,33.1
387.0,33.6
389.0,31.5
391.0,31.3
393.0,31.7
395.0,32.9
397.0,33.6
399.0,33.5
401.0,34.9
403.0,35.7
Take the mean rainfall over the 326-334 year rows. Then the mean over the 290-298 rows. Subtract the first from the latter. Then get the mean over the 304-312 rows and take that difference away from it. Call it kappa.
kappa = 32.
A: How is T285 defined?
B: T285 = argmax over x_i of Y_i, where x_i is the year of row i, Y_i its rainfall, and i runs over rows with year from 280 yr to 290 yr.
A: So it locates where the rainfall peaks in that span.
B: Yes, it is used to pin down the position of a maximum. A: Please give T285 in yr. 289.0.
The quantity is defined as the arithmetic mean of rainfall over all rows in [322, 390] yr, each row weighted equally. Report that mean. 32.8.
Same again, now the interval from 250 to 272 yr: 31.6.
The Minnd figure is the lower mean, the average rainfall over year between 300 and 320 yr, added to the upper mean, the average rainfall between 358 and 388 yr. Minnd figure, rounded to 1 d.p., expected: 66.6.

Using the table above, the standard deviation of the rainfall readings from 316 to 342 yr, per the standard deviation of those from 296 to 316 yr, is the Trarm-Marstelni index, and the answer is 0.7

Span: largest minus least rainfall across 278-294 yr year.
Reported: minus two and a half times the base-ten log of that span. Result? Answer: -1.2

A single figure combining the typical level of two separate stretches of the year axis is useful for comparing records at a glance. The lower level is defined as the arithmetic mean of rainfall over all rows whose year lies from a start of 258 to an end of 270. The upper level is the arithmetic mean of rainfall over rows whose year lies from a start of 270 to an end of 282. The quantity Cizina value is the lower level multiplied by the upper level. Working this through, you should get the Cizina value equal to 999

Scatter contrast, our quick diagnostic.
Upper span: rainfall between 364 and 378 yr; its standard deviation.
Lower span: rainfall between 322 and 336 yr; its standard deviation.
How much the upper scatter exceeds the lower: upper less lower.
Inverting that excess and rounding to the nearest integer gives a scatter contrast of 2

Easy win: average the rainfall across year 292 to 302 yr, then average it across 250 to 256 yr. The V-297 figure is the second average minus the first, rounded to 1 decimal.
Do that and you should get -1.1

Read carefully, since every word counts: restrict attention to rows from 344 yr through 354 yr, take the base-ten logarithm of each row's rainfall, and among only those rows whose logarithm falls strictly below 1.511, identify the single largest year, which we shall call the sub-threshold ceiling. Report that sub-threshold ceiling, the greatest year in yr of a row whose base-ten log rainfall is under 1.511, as 353.0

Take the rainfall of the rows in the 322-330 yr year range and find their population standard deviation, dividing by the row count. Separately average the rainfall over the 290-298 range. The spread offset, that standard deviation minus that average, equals -32.6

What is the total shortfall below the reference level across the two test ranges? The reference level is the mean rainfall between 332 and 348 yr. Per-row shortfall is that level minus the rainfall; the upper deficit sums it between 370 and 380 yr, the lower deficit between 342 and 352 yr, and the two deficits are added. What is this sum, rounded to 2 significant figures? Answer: -18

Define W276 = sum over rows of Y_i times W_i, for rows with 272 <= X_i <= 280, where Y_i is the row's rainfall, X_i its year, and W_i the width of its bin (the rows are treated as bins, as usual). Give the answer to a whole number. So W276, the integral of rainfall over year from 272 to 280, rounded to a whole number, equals 257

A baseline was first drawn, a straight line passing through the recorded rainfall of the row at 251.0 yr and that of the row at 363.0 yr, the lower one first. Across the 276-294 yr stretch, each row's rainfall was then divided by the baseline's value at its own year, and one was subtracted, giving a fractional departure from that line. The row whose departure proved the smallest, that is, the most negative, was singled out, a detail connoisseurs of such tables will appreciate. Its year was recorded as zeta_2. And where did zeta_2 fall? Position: 291.0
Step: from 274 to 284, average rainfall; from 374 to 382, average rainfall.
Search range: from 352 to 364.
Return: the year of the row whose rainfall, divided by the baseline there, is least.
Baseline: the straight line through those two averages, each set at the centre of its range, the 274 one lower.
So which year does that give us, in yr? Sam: 363.0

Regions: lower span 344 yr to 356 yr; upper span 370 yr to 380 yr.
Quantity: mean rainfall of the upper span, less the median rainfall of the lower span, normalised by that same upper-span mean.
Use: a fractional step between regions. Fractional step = 0.04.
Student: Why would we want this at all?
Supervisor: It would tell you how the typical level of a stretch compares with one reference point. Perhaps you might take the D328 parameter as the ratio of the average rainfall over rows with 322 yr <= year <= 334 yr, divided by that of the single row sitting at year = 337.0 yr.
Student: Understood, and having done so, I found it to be 1.04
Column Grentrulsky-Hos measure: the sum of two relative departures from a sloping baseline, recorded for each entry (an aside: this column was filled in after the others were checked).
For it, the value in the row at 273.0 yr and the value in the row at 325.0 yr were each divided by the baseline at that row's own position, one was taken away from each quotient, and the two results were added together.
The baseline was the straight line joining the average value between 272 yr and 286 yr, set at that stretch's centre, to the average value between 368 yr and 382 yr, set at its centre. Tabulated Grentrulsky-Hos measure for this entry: -0.11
